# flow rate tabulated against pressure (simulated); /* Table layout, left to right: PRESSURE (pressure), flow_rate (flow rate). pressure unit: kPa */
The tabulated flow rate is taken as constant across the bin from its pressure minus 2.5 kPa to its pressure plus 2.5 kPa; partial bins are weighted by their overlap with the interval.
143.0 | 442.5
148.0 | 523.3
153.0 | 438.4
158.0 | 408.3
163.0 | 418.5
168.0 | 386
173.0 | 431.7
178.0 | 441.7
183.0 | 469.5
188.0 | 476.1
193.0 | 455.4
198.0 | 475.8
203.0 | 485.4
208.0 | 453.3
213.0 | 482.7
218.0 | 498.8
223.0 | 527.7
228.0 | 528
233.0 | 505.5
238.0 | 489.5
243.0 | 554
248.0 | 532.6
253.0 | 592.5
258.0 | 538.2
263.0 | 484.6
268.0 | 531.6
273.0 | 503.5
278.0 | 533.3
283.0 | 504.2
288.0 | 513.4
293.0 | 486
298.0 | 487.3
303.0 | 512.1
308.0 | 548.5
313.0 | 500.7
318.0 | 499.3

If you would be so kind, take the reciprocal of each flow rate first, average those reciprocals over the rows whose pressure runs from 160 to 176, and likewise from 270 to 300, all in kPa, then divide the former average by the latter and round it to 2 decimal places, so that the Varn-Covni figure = 1.23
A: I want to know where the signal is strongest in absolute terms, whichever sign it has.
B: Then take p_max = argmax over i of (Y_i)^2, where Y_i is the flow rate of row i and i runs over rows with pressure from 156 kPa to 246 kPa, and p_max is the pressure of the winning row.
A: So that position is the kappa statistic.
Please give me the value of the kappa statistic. 243.0 kPa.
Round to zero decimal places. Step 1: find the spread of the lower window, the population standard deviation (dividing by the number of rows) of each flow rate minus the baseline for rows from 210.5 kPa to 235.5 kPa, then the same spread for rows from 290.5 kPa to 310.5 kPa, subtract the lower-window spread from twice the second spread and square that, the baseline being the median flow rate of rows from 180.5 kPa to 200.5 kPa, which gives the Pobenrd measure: 1106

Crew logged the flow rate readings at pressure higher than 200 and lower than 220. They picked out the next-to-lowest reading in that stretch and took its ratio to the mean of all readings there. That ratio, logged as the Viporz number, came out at 1.01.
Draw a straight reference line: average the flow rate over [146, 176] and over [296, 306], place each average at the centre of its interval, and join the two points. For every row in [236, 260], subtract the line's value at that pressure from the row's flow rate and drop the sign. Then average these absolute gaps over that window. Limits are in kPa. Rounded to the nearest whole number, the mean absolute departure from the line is 66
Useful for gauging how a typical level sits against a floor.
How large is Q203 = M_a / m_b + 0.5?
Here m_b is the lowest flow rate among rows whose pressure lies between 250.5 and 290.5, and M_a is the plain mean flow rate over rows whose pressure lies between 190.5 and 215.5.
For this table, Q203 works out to 1.47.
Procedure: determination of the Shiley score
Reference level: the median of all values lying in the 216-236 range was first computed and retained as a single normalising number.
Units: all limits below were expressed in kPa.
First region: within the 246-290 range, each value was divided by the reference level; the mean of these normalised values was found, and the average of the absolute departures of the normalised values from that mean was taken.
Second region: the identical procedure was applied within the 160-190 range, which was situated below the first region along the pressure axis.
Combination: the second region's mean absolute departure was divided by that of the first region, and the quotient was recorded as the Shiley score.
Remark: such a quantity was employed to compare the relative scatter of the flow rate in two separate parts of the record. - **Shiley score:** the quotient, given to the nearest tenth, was 1.2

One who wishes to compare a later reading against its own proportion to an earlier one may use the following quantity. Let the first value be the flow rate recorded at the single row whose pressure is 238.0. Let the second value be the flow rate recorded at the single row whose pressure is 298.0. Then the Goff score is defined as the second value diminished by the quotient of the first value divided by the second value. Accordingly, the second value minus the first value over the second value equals 486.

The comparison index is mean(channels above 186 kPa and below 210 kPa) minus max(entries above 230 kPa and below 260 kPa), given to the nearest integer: -123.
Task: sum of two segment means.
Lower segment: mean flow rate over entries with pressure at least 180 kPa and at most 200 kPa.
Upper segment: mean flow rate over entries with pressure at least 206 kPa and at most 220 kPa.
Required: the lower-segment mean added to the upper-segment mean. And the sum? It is 947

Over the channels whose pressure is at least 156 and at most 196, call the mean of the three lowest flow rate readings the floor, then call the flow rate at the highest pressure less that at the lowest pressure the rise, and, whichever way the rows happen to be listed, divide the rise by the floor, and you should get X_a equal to 0.12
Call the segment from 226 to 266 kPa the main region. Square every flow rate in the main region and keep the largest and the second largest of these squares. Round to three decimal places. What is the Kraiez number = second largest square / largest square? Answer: 0.874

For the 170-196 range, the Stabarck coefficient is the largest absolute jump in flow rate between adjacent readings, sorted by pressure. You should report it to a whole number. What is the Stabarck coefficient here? 28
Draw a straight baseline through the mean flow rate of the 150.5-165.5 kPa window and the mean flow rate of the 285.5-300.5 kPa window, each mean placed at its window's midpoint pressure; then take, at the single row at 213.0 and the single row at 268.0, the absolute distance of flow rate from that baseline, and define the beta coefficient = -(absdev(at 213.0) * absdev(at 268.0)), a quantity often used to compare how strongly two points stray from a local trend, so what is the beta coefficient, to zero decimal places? -1535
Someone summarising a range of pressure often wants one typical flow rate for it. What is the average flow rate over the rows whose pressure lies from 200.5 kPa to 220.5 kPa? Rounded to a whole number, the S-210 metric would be 480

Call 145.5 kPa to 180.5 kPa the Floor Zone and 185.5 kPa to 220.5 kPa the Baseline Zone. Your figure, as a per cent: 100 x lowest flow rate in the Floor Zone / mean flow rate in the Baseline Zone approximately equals 81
